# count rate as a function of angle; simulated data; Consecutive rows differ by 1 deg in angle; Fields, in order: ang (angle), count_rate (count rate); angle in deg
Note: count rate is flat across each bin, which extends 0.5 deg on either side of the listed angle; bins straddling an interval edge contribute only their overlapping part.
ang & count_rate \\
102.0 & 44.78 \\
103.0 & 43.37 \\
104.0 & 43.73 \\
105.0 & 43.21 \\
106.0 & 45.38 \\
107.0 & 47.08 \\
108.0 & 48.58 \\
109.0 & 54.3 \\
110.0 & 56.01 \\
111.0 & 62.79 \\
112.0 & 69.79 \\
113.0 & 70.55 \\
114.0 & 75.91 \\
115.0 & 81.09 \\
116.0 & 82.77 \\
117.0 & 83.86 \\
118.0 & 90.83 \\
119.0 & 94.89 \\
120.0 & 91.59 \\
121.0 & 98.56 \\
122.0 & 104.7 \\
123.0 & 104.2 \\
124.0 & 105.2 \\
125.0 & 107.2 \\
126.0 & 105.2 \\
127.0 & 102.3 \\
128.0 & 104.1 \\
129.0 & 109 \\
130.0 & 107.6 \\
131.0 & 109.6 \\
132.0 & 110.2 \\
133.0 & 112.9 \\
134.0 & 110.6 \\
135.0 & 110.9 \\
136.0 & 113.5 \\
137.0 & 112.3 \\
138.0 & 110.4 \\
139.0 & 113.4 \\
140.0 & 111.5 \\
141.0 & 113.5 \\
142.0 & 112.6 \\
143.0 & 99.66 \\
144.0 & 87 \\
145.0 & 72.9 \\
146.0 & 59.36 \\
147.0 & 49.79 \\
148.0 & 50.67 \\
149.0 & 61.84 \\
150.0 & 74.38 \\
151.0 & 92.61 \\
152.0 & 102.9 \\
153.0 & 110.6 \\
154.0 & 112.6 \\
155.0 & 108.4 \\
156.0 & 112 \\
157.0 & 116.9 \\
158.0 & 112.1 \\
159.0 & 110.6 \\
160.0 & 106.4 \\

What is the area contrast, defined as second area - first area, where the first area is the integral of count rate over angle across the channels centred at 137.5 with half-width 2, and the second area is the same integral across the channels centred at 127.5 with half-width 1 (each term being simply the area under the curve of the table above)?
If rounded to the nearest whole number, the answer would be -243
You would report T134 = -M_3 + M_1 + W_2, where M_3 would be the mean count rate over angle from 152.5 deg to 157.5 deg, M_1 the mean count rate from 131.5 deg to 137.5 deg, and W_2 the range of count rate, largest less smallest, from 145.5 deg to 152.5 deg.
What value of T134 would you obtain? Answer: 53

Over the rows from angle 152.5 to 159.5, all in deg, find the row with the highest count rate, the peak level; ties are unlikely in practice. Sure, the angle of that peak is 157.0 deg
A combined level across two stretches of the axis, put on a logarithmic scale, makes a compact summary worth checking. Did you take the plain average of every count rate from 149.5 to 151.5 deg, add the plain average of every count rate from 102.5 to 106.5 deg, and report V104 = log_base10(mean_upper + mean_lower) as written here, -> 2.11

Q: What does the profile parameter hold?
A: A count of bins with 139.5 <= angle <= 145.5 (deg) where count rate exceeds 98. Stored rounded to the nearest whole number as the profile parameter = 4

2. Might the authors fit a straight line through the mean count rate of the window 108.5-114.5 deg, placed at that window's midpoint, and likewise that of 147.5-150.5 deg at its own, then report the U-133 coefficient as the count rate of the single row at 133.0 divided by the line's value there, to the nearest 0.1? 1.8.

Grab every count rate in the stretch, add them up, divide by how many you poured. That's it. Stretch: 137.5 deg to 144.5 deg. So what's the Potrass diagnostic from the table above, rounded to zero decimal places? 107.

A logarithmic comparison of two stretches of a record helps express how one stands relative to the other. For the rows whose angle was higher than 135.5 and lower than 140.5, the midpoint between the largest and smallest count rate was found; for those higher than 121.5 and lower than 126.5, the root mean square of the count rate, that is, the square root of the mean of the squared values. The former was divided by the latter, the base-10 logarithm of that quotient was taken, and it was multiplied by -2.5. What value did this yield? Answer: -0.07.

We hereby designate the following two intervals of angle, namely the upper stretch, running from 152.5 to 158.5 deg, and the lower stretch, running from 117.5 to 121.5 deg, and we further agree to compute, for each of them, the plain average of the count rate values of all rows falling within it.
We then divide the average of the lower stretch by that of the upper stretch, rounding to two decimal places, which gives 0.84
